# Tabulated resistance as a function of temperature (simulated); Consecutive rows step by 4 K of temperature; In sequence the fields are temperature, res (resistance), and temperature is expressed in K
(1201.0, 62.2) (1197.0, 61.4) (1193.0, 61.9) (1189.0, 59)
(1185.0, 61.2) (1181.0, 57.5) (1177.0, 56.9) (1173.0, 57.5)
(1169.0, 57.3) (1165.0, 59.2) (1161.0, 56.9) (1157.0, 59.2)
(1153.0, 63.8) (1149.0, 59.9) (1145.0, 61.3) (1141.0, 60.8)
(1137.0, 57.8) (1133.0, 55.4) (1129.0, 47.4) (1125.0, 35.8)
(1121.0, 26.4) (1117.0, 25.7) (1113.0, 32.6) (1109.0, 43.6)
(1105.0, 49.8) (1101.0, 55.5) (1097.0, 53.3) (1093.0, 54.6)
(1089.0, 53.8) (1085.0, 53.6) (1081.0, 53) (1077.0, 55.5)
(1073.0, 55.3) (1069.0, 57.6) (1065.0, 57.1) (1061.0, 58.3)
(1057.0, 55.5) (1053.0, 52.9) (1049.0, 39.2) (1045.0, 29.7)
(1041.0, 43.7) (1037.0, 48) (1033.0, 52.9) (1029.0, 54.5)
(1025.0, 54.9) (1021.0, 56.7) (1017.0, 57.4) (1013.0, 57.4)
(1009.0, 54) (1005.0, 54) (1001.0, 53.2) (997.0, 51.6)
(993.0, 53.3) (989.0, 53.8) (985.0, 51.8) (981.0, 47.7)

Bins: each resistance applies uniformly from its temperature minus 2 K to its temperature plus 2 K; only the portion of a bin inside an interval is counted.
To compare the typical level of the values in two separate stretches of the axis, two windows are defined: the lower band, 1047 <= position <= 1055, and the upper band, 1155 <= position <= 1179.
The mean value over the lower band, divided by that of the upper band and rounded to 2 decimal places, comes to 0.80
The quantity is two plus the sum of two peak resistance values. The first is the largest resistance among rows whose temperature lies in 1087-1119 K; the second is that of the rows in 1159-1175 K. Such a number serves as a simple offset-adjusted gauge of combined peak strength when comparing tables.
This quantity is 117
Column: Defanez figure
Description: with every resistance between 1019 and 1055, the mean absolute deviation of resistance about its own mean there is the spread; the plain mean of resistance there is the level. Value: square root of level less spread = 6.41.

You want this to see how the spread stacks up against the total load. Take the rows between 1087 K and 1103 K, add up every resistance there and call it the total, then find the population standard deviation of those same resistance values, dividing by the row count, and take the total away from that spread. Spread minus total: -216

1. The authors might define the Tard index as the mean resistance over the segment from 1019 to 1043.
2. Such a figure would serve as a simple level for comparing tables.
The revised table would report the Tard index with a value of 52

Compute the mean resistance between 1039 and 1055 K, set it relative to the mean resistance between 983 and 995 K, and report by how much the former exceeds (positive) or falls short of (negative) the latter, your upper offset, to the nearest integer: -12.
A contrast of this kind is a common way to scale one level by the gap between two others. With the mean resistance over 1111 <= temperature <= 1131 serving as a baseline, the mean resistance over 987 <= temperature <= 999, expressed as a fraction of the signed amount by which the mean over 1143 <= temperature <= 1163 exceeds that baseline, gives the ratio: 2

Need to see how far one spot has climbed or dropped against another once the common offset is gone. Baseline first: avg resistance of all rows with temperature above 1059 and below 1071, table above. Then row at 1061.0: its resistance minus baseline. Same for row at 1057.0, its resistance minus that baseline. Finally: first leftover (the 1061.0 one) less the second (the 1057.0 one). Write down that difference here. 2.8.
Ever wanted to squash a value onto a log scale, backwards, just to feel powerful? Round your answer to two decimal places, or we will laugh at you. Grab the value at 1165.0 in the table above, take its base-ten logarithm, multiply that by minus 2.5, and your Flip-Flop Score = -4.43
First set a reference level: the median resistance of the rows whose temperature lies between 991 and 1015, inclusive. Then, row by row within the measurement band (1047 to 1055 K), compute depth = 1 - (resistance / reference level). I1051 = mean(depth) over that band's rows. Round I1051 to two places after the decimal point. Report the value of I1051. 0.14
